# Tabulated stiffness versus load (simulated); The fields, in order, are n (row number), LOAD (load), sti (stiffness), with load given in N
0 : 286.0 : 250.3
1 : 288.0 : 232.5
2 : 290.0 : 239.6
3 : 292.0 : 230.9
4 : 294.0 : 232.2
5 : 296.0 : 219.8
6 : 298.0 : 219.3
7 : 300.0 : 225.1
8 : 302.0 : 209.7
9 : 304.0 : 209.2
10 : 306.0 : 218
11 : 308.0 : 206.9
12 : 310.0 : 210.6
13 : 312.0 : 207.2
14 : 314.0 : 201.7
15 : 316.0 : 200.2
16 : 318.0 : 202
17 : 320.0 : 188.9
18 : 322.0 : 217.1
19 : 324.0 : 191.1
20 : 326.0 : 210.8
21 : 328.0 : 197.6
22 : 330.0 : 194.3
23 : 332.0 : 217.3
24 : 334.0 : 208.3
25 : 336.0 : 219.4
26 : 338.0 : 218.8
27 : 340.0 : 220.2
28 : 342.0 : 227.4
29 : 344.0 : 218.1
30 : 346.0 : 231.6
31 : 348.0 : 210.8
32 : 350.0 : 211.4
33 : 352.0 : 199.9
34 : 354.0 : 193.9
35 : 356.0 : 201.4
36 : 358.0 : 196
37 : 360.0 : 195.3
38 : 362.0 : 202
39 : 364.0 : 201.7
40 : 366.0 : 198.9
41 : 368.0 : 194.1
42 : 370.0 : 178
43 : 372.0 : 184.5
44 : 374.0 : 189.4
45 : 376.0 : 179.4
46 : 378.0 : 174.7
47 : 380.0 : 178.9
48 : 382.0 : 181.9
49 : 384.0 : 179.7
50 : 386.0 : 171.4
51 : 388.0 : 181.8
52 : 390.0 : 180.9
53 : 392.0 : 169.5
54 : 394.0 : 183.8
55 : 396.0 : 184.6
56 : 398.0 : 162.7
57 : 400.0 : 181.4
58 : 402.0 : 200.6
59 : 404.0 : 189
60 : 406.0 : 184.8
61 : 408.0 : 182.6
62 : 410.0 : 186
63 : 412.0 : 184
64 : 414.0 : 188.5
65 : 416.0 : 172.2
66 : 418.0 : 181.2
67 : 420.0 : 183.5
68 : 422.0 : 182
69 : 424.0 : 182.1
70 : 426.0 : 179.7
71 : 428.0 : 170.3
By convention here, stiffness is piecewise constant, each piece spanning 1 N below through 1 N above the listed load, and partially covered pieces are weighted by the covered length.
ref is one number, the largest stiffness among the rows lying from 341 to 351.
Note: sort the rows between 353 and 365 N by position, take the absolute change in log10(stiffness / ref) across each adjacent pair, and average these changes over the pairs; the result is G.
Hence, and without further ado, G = 0.009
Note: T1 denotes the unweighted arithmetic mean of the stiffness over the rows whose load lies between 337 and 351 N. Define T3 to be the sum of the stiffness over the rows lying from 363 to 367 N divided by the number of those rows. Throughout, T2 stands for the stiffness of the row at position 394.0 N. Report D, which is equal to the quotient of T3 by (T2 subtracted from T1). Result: 6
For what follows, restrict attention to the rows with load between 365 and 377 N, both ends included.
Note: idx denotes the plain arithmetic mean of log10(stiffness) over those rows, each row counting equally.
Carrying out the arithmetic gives 2.27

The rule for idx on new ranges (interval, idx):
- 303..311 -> 2.32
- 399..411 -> 2.27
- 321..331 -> 2.31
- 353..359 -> 2.29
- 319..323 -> 2.31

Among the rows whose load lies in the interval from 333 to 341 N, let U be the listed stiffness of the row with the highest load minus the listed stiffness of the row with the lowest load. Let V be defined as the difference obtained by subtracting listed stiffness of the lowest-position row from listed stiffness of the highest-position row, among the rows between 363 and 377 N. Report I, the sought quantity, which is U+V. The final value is -10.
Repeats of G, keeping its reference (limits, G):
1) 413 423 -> 0.018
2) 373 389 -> 0.015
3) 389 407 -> 0.031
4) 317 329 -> 0.043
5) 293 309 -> 0.016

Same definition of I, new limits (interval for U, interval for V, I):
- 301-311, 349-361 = -15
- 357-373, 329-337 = 14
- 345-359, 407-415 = -30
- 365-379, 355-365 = -24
